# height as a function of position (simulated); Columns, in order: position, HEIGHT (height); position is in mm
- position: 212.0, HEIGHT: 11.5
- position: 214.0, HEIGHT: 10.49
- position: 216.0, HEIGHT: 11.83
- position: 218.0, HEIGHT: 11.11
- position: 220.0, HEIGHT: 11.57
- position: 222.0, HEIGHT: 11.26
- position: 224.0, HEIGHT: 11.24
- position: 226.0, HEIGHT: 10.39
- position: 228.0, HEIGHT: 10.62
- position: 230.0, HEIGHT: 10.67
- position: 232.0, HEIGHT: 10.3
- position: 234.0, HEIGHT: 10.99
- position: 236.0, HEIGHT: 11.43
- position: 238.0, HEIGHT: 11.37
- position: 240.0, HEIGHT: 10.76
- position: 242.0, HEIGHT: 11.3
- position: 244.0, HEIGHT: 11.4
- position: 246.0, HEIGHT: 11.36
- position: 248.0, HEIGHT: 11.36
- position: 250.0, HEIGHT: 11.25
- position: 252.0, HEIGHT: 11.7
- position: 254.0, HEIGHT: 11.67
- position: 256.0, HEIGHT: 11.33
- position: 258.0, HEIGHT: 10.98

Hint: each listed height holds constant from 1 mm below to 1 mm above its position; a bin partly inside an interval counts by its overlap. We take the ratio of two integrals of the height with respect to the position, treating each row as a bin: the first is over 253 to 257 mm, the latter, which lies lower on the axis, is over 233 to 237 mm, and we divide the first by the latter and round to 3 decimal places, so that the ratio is 1.026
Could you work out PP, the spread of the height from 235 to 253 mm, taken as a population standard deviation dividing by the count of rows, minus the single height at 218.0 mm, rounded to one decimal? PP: -10.9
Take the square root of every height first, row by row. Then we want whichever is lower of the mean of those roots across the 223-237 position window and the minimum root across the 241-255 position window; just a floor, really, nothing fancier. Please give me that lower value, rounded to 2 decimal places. 3.29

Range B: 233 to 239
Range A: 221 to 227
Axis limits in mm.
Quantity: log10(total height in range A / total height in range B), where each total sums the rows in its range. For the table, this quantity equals -0.012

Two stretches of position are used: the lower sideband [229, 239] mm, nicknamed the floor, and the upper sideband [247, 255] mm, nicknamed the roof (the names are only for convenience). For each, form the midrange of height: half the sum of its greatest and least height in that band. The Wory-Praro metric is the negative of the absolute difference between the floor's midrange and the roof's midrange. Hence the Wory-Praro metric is -0.61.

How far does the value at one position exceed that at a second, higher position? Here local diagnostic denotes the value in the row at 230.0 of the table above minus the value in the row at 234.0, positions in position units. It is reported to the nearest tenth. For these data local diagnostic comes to -0.3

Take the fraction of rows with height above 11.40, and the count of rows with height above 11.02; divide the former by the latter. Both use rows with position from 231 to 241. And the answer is 0.10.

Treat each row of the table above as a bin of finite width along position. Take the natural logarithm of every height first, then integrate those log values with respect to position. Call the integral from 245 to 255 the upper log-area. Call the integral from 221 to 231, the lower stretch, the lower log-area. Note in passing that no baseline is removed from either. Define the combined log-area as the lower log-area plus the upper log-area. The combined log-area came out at 48.22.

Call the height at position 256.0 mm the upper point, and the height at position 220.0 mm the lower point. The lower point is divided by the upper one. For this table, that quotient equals 1.02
